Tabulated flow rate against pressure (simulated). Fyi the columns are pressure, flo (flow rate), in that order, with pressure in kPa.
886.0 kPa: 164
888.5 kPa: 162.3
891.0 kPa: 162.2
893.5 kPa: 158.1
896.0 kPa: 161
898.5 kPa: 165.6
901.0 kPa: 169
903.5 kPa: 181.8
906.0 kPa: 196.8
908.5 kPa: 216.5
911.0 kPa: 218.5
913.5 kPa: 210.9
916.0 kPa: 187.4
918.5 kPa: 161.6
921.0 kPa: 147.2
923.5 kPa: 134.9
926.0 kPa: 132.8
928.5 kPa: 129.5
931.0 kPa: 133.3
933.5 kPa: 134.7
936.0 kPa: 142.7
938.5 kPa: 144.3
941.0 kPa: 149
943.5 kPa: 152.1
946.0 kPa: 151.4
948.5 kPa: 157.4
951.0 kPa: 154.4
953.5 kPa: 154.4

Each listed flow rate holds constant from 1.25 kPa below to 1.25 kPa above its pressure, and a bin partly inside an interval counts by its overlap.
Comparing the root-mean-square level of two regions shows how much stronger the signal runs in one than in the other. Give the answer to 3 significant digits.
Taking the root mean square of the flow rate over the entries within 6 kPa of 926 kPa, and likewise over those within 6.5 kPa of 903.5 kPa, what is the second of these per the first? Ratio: 1.38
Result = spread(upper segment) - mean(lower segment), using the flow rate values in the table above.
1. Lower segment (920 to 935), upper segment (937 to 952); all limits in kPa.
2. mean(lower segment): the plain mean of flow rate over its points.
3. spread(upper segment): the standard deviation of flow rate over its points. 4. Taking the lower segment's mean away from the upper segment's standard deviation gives -131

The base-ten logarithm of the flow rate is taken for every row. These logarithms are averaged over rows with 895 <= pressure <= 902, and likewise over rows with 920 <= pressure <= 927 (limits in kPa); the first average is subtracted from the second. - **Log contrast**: -0.08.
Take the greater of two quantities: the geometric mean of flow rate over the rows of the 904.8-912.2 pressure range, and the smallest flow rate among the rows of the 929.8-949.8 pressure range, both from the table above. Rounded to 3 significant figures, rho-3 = 210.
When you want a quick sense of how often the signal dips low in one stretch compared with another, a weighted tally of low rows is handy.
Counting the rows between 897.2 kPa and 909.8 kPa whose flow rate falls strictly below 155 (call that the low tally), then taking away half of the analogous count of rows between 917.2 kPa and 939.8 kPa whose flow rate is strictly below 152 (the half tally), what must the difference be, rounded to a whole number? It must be -4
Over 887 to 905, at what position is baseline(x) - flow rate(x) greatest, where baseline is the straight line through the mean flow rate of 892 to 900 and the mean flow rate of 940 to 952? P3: 893.5 kPa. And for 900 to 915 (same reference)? 901.0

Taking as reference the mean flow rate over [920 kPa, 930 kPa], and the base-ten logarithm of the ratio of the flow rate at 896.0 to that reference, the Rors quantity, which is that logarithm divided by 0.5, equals 0.15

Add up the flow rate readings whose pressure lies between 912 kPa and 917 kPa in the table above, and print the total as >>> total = 398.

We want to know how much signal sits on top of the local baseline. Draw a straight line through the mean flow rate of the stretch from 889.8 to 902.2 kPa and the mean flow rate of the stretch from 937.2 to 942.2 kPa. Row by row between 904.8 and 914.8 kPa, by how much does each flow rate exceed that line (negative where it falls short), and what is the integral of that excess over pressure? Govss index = 527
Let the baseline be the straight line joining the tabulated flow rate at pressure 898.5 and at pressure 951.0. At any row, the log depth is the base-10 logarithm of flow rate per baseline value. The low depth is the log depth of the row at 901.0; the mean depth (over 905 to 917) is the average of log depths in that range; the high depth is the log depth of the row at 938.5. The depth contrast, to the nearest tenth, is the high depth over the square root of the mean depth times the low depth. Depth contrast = -1.1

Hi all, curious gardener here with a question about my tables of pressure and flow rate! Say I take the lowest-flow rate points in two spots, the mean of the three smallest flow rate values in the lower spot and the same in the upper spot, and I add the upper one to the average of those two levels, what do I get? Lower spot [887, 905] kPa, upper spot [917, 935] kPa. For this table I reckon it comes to 278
